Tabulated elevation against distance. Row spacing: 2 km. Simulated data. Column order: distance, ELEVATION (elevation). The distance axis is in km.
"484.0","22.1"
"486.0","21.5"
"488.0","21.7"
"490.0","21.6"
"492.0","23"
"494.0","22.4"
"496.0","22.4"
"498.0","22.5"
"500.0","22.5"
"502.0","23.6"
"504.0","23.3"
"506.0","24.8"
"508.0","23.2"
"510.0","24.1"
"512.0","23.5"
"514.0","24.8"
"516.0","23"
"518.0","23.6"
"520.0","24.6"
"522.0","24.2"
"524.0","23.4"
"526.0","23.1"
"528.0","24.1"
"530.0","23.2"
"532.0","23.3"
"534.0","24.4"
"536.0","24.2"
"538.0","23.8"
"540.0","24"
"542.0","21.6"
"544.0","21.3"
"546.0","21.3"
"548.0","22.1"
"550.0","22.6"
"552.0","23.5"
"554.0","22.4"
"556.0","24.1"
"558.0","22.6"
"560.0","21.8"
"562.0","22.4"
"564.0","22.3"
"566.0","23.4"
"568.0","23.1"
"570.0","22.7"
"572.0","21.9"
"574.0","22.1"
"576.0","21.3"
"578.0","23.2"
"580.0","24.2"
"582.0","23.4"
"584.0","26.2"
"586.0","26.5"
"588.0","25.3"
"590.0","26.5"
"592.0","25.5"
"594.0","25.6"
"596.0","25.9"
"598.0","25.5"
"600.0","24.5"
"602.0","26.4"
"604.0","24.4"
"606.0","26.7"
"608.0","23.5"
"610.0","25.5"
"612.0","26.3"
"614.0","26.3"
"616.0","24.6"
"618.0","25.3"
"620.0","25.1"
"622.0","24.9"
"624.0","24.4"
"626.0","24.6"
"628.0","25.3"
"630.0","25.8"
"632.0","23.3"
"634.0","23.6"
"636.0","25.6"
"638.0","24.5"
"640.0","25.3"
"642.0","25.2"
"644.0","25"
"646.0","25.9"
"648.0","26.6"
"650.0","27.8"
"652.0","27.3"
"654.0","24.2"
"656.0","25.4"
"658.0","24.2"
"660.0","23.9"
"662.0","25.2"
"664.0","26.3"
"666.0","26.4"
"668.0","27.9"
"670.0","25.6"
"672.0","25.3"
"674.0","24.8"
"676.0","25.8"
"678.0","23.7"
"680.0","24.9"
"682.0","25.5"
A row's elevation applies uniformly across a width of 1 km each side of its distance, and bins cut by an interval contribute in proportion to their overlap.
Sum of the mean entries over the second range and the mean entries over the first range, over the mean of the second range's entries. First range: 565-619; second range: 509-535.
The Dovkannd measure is 2.04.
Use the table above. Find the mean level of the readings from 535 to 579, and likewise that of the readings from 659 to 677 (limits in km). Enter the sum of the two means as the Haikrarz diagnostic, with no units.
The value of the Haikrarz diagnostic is 48.3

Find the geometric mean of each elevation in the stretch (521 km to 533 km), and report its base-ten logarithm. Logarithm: 1.372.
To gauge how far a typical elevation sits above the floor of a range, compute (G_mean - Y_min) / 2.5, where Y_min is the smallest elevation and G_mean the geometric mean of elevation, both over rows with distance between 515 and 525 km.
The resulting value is 0.30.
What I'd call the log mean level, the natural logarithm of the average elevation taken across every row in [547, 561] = 3.12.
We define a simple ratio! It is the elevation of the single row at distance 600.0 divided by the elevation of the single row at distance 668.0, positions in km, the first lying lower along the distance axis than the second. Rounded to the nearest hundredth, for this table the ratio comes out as 0.88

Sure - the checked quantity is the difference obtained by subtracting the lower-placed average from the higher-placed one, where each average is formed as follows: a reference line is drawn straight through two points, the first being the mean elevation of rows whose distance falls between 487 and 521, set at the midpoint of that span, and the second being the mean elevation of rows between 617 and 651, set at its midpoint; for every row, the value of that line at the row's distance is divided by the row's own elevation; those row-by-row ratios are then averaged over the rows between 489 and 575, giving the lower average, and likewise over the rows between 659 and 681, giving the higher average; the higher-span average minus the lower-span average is -0.013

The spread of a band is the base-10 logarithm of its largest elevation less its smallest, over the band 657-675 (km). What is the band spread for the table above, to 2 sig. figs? 0.60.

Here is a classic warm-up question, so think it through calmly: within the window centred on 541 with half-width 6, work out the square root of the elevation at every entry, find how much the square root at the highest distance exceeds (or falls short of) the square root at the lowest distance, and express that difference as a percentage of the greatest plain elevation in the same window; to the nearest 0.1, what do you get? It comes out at -1.3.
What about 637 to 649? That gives 0.8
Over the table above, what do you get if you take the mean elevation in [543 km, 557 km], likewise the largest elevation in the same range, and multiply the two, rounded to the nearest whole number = 542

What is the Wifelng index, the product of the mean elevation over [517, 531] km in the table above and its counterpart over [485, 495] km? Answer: 523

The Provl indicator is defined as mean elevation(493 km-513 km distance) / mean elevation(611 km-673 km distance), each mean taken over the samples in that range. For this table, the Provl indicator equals 0.91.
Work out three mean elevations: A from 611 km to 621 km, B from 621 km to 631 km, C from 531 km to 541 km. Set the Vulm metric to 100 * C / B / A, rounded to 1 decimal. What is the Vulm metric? 3.8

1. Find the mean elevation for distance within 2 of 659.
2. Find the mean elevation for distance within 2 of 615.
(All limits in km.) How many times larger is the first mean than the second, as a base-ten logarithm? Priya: -0.02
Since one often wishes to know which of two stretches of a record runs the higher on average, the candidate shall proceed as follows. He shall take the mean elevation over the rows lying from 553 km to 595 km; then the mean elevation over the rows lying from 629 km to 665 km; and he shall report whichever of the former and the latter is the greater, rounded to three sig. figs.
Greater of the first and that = 25.3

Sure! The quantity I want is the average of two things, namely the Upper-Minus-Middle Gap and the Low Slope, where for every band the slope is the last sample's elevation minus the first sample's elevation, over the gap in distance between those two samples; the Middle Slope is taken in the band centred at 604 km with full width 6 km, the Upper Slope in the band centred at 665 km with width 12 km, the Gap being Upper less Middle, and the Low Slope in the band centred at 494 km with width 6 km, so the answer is -0.03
